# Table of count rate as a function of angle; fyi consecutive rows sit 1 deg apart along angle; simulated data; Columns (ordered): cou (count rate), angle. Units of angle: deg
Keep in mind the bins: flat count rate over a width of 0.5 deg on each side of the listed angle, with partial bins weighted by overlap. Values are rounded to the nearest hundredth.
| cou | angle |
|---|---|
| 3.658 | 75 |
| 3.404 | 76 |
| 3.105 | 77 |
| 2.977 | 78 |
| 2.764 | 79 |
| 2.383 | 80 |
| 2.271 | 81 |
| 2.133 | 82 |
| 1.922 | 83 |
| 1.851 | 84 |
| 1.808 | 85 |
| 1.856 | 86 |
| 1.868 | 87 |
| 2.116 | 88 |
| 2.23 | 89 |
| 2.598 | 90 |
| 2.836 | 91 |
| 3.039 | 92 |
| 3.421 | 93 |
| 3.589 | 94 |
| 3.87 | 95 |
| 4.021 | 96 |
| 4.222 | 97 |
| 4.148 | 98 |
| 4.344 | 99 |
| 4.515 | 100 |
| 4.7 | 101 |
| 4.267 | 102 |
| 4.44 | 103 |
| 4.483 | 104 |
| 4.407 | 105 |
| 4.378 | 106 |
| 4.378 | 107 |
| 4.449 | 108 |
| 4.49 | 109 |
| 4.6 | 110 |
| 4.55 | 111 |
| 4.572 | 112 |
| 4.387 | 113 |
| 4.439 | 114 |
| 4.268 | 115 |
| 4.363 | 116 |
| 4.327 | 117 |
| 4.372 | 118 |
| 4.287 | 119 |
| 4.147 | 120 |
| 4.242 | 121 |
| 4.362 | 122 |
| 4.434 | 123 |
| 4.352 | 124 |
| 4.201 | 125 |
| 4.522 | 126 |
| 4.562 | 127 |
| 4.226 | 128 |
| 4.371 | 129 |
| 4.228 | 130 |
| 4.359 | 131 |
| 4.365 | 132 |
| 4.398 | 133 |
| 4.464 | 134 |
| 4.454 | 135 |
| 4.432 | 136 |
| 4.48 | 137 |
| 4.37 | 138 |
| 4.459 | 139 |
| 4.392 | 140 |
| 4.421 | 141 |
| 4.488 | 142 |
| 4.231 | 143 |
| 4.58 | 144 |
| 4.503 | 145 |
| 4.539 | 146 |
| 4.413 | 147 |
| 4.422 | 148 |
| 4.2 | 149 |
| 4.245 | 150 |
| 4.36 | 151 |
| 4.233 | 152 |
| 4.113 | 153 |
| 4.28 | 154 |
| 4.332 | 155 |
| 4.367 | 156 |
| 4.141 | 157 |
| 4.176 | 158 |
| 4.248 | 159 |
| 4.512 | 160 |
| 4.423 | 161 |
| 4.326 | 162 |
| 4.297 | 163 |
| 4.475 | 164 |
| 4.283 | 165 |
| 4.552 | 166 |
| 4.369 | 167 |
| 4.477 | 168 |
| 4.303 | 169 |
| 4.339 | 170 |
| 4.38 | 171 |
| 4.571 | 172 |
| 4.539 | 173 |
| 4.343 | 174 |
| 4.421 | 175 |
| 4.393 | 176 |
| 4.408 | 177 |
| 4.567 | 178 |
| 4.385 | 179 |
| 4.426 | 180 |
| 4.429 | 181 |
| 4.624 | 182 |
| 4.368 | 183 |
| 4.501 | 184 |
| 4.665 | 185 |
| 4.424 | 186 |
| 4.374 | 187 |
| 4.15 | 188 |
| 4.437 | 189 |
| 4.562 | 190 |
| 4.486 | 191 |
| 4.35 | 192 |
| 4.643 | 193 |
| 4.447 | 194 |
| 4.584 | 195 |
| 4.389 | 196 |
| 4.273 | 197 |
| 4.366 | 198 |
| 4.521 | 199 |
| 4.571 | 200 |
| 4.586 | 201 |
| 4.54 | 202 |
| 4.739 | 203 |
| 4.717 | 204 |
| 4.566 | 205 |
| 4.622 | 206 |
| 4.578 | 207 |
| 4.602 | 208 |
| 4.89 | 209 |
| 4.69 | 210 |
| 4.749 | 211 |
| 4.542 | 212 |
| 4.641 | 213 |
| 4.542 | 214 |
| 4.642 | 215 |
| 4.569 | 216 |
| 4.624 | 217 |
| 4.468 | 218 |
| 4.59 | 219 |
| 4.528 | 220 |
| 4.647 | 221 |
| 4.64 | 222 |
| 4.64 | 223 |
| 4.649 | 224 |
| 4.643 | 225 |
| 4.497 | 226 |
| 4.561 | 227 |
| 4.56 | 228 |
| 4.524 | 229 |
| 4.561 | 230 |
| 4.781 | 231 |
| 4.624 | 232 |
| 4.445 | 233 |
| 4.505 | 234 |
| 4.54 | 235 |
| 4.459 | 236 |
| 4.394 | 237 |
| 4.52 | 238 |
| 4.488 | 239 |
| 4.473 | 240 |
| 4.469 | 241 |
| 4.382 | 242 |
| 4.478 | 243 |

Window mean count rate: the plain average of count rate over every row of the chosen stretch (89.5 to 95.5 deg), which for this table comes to 3.23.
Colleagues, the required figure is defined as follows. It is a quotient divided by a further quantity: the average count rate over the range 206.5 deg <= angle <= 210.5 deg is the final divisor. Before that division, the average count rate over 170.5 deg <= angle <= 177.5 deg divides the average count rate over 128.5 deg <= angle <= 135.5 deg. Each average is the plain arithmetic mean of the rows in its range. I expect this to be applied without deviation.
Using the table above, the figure 0.210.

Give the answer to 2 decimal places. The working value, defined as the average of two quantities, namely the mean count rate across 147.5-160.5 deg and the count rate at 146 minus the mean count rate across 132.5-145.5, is 2.19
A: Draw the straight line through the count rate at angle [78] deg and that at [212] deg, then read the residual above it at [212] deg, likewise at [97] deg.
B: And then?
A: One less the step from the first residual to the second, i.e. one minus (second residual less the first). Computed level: -0.02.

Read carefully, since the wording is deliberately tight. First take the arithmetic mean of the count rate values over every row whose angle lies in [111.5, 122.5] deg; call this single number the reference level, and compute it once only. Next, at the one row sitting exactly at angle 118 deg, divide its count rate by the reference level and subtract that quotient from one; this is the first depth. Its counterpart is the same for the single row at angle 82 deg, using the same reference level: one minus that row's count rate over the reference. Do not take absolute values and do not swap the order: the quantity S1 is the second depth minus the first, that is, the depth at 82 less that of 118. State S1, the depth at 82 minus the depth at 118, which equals 0.52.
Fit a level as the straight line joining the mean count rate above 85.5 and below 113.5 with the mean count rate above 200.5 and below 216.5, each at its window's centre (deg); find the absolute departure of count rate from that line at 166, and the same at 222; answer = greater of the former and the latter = 0.235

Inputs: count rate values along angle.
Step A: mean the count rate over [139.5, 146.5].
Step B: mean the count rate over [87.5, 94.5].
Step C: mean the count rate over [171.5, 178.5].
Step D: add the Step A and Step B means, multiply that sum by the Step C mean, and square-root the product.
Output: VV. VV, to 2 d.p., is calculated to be 5.70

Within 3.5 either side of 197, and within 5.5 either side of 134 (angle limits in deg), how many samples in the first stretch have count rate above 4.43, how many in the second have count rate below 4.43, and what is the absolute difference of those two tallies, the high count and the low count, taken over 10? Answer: 0.20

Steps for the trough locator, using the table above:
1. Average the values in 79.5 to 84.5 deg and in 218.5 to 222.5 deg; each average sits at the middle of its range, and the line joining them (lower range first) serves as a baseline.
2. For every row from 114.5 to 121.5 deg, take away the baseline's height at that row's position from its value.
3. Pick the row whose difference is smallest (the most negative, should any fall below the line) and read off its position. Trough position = 120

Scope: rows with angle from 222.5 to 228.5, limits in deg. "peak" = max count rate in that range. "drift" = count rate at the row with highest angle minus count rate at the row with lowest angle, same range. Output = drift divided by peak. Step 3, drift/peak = -0.02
